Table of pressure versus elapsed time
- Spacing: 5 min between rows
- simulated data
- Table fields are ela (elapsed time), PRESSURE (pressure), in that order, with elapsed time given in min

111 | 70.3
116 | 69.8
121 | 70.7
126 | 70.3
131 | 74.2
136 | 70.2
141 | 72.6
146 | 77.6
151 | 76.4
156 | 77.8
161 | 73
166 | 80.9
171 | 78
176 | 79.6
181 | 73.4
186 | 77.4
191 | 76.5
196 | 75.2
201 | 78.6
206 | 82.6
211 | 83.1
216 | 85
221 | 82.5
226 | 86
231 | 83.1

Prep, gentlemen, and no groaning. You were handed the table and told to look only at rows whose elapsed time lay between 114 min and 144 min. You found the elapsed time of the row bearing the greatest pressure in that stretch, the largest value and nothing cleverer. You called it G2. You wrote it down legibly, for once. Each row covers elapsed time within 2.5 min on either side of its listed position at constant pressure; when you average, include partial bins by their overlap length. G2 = 131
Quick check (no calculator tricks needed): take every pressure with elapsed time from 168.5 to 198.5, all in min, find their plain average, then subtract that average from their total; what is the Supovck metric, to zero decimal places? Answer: 383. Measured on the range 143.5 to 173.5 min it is 386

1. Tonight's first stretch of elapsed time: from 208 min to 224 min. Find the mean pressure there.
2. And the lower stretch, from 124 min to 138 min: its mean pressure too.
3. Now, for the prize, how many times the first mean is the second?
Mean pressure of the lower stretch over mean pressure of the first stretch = 0.857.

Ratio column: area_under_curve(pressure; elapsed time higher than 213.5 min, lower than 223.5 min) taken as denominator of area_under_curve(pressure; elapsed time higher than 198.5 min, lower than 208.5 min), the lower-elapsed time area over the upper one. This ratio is 0.96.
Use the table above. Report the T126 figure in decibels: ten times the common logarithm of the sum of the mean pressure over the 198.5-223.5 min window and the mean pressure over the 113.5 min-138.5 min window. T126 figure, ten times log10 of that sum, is 21.9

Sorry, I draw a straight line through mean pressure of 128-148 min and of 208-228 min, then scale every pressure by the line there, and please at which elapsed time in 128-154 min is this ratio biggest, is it 146 min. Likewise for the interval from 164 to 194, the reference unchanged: 166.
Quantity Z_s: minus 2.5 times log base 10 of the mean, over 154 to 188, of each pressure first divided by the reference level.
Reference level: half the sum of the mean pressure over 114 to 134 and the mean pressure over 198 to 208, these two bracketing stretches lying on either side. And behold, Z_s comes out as -0.02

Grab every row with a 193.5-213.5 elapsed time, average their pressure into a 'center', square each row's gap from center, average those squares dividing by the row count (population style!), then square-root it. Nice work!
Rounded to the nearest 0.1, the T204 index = 3.2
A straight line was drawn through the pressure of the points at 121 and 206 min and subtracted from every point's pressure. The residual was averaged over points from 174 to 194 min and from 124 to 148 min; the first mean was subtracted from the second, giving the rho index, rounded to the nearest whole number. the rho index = 3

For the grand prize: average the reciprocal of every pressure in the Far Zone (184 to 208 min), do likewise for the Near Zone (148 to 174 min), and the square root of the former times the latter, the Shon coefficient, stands 0.0129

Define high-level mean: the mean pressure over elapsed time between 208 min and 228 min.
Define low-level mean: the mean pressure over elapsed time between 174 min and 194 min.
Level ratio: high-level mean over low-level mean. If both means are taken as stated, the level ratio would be 1.10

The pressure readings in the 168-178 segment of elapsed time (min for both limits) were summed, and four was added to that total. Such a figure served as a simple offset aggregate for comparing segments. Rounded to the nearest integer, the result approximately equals 162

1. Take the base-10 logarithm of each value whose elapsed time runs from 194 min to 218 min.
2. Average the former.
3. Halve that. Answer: 0.954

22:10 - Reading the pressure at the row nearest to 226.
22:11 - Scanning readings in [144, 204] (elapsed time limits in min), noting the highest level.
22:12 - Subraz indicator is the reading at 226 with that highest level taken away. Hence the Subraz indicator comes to 5.1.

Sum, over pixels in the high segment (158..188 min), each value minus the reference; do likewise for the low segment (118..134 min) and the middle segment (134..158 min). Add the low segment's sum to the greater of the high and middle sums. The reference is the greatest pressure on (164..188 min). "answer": -51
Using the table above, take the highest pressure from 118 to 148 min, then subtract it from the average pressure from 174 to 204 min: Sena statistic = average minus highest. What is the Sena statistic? -0.8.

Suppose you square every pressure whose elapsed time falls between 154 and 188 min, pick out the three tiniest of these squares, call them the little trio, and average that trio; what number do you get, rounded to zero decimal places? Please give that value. 5569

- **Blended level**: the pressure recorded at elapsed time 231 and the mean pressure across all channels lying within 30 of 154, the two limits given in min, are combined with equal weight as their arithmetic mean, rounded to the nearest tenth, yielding 79.2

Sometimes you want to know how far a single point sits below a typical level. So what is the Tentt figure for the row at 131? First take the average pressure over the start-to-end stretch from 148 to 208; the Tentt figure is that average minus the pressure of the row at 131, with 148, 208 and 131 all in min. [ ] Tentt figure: 3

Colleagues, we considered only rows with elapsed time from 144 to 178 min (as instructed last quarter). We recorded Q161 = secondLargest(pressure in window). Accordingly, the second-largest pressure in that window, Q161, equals 79.6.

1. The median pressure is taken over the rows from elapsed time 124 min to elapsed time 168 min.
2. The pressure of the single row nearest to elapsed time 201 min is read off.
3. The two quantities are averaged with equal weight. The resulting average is 76.4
